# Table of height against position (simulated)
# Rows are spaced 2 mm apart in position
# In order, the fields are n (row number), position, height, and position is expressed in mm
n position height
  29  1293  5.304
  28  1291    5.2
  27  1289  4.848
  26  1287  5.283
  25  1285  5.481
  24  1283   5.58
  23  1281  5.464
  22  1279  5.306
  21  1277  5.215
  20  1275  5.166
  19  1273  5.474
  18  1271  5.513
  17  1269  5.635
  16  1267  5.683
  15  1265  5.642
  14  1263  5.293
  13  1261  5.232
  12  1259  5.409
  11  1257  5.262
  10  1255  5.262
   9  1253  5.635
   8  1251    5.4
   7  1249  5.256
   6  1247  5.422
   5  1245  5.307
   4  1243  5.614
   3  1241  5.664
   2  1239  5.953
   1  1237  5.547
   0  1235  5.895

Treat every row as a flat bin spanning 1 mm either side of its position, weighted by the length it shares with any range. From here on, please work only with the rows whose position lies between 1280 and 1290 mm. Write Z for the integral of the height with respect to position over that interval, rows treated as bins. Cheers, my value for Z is 53.3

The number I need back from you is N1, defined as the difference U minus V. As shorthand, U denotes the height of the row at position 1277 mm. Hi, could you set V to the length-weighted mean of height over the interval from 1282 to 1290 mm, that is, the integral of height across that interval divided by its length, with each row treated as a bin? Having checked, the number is -0.08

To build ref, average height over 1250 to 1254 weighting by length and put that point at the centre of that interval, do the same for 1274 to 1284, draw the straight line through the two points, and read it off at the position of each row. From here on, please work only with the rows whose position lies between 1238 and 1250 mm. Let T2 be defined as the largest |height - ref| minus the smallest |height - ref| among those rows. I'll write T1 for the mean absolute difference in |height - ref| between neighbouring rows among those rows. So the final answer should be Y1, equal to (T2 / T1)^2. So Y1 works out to 3.7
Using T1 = 0.16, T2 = 0.31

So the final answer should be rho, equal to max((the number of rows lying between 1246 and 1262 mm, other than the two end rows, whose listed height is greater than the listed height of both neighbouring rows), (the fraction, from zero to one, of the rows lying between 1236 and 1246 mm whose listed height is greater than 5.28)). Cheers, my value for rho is 2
